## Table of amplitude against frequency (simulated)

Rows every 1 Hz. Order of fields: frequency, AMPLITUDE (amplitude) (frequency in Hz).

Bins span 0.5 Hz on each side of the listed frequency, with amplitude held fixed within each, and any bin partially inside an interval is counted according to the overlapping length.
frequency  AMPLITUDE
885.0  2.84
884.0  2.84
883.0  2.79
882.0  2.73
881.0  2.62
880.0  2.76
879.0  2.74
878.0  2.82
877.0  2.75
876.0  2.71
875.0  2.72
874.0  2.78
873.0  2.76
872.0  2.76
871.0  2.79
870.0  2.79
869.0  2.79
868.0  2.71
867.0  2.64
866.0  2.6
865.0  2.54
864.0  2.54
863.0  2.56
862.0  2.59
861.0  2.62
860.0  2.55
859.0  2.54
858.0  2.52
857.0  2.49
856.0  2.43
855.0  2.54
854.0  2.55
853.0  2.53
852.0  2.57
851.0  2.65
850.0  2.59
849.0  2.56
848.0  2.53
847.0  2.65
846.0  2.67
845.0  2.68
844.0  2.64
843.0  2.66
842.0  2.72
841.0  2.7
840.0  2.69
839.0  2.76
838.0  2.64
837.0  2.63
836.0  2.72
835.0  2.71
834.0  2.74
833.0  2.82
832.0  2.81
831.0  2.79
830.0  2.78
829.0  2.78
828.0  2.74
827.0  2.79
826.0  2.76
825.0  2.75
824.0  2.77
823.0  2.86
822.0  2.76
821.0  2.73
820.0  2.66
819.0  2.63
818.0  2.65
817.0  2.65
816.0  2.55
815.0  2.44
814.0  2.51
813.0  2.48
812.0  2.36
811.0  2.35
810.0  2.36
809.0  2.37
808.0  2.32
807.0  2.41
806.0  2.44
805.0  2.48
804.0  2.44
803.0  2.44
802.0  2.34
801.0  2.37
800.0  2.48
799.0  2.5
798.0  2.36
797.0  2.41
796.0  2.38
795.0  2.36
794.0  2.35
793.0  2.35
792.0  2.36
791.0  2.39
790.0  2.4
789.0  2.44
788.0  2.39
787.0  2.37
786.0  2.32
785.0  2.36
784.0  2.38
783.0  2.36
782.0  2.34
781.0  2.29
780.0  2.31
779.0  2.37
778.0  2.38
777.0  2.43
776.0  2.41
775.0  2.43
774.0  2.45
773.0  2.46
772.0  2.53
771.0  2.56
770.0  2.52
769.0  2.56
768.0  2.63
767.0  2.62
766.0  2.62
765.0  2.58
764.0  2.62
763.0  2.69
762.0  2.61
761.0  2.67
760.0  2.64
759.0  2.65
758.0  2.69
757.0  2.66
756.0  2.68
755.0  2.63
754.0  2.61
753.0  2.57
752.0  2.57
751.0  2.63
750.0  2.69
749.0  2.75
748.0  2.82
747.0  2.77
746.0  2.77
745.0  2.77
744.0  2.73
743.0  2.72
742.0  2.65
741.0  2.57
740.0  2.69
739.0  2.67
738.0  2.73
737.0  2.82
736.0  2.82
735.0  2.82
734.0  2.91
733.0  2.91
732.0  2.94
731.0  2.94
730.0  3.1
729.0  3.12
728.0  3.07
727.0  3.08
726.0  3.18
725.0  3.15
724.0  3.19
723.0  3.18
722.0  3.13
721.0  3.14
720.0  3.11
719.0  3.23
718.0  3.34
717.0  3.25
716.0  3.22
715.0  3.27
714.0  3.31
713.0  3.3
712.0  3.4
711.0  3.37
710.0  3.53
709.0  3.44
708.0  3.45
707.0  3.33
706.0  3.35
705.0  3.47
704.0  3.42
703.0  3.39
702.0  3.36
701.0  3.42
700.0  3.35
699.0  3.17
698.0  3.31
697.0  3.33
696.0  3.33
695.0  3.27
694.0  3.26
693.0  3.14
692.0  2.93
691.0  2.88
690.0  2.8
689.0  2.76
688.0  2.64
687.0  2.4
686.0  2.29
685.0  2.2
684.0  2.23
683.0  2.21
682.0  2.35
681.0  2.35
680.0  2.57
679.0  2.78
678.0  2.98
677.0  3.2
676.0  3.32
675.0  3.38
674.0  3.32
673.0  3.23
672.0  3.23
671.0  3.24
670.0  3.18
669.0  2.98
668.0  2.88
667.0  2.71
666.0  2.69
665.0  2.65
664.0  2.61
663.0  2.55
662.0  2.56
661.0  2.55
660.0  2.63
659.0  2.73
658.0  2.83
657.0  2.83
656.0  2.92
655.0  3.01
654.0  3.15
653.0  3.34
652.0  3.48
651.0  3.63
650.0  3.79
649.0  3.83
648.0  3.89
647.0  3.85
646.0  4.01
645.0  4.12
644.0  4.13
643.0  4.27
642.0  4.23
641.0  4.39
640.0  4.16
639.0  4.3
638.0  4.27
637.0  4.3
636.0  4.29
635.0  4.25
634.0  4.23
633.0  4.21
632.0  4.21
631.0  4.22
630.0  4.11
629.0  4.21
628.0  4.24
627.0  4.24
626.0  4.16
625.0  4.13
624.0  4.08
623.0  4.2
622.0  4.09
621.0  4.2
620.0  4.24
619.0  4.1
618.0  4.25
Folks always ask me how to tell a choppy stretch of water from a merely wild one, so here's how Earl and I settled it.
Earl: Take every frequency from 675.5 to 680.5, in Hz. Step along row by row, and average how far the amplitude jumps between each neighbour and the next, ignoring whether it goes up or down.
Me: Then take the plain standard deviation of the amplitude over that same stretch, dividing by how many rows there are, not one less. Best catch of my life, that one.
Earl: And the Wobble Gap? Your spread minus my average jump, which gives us 0.085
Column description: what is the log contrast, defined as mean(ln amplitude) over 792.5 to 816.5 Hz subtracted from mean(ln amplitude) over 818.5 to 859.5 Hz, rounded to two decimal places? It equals 0.10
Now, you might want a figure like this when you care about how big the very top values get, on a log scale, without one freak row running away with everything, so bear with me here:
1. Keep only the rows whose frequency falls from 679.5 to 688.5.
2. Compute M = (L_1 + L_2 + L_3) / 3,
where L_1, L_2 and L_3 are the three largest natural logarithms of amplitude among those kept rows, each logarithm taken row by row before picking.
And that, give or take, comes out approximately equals 0.93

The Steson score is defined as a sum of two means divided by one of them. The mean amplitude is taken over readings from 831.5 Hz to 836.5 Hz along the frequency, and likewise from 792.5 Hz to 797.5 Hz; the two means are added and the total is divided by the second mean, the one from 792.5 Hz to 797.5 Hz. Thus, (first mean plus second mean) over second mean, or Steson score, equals 2.16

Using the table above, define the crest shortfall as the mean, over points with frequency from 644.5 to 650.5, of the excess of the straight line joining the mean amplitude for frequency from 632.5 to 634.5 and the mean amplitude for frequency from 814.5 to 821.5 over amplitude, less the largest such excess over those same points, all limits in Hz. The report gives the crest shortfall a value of -0.10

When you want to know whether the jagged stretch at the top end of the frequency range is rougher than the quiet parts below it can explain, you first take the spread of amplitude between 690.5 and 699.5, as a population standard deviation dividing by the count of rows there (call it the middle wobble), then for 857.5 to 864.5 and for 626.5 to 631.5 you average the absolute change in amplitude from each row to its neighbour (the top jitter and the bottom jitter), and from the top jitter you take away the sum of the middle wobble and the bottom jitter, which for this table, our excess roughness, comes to -0.19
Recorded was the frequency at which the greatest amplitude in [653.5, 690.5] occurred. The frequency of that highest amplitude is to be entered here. 675.0 Hz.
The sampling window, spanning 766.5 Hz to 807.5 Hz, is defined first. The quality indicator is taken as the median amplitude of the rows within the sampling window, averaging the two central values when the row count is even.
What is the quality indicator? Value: 2.4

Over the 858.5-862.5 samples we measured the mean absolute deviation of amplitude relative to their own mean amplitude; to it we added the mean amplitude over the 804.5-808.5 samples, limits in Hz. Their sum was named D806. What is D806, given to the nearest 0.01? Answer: 2.44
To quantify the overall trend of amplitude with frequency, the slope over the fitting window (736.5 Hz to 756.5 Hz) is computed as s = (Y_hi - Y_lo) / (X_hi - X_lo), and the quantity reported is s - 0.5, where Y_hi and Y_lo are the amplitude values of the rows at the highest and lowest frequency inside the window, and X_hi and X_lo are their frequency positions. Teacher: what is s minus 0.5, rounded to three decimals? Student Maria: -0.507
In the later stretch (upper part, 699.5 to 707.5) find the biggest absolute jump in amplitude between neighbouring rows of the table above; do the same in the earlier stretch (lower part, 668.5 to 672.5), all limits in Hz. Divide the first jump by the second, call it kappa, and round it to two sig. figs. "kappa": 0.60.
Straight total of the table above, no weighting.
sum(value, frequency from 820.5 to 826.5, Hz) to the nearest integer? 17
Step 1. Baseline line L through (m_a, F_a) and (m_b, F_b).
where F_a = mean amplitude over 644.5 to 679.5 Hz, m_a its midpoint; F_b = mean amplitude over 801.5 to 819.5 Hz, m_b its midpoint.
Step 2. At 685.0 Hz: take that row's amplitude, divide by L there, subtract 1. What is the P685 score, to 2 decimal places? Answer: -0.28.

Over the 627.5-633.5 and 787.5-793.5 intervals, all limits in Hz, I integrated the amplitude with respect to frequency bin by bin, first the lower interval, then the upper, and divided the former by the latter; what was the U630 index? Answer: 1.8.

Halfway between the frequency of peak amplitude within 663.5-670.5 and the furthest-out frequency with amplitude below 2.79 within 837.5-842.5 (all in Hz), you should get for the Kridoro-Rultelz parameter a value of 756.0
